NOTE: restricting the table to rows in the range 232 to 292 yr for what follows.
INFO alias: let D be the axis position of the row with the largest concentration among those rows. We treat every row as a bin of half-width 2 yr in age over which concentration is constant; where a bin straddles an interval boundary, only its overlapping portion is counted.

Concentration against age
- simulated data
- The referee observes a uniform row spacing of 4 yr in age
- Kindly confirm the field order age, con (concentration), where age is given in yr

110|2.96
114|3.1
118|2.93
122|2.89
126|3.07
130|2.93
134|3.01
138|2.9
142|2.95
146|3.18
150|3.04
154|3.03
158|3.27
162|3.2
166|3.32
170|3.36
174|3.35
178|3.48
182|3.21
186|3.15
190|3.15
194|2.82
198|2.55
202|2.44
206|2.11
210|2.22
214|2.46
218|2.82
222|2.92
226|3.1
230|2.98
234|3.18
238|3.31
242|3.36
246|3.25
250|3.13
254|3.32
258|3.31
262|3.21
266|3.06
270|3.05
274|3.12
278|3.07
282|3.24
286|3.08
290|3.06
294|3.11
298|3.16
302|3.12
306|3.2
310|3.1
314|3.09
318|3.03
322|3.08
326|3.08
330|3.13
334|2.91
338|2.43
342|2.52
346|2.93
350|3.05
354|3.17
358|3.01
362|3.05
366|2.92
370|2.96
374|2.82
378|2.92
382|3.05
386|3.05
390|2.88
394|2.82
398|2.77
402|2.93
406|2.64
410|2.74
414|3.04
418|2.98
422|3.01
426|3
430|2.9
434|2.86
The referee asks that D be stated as 242 yr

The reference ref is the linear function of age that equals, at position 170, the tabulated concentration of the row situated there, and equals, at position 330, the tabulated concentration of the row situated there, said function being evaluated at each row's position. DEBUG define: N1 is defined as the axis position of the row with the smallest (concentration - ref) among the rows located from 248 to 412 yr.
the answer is 338 yr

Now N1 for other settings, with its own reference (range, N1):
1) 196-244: 206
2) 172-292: 206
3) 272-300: 278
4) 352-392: 374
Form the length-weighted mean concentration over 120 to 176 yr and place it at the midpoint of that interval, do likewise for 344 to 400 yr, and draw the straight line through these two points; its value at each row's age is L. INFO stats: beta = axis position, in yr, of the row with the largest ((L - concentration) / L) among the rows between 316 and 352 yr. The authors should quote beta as 338 yr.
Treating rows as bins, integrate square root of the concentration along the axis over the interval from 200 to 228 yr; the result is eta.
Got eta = 45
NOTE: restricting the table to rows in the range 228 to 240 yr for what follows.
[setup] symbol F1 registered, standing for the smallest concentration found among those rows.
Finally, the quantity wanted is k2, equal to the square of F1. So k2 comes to 8.9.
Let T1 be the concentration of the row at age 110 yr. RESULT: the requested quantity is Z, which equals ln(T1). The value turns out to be 1.09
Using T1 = 2.96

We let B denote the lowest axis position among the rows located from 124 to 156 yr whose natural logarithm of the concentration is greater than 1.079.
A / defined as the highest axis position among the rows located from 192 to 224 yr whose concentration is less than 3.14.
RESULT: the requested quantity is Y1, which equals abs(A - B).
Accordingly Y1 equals 96 yr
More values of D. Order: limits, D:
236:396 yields 242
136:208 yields 178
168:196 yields 178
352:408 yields 354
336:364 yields 354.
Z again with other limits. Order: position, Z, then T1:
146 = 1.16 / 3.18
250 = 1.14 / 3.13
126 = 1.12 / 3.07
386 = 1.12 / 3.05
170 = 1.21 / 3.36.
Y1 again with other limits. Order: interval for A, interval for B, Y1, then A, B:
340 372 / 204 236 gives 144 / 370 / 226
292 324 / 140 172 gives 180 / 322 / 142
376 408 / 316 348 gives 88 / 406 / 318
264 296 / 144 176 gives 148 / 294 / 146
